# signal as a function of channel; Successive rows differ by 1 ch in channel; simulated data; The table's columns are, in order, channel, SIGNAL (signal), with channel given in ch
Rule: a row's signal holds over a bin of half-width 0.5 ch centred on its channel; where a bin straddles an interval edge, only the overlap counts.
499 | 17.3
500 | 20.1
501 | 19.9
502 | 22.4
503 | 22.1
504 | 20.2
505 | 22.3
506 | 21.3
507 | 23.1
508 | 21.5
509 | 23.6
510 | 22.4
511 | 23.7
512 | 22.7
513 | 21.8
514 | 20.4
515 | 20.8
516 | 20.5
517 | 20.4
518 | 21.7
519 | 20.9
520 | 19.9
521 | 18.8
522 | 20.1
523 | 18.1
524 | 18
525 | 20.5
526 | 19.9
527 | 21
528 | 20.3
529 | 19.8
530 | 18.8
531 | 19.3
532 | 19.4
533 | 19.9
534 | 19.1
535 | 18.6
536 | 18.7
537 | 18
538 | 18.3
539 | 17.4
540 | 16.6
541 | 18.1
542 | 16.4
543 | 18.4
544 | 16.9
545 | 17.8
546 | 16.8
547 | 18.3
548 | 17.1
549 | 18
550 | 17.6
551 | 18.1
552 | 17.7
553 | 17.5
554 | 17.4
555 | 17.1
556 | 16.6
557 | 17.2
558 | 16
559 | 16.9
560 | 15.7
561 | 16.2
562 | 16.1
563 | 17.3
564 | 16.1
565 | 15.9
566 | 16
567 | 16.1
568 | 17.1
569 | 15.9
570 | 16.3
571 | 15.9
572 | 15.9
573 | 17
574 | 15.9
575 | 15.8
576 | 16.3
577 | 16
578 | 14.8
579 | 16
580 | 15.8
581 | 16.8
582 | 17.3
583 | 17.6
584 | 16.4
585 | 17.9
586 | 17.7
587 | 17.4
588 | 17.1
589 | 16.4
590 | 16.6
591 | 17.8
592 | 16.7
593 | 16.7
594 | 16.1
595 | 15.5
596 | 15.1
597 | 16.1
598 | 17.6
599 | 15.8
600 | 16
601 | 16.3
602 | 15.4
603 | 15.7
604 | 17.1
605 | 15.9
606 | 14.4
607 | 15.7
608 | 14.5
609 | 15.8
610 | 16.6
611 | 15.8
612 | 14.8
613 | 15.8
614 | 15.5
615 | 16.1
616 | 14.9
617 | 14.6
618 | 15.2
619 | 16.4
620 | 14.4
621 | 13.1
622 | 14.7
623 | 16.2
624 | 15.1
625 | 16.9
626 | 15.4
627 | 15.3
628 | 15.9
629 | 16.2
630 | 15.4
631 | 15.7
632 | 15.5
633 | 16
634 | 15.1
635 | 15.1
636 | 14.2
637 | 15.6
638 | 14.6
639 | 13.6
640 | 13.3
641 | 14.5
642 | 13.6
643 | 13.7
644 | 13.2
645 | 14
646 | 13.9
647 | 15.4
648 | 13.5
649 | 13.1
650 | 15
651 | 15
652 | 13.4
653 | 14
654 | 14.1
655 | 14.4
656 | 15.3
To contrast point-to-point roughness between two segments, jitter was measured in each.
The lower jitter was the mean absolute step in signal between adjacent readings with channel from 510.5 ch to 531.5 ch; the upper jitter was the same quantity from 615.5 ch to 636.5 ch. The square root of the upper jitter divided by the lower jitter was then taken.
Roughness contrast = 0.97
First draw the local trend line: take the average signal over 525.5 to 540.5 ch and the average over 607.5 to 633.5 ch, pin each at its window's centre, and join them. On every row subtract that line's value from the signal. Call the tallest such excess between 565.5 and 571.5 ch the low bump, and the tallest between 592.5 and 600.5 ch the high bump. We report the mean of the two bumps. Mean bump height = 0.37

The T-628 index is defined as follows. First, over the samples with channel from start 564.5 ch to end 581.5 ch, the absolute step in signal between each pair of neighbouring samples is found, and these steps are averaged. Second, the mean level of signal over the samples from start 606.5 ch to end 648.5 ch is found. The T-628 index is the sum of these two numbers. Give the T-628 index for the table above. 15.6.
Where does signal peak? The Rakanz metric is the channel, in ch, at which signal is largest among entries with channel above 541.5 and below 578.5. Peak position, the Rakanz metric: 543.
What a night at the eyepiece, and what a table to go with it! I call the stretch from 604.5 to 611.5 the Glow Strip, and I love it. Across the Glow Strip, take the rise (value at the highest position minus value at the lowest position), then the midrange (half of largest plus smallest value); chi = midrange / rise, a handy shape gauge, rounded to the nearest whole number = -155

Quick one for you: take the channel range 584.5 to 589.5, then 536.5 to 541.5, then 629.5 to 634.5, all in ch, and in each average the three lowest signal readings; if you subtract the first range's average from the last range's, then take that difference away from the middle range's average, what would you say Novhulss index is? 19.0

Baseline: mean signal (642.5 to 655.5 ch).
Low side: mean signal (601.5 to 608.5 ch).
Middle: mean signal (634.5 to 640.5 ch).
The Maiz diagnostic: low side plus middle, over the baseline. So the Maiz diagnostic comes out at 2.13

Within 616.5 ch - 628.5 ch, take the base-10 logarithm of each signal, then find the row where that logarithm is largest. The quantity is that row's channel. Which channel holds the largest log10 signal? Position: 625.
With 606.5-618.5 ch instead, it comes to 610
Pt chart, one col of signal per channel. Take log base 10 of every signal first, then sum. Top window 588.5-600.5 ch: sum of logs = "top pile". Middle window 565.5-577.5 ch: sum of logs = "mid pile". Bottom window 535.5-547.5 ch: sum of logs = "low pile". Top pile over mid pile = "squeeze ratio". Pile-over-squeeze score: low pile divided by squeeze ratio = 14.9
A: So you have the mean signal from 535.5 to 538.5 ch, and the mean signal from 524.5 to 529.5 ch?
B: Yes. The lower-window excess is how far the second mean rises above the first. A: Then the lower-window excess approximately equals 2.0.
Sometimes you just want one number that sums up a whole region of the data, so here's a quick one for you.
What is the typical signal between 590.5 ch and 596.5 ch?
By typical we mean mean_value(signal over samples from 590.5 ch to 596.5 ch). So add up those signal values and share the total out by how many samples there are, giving 16.3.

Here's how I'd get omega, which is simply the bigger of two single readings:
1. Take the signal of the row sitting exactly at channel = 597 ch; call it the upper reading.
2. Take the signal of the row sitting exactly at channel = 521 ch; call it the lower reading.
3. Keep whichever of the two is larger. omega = 18.8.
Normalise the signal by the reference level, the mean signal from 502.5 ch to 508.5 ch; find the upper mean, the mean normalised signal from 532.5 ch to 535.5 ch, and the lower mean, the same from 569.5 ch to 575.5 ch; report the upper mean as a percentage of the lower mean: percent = 119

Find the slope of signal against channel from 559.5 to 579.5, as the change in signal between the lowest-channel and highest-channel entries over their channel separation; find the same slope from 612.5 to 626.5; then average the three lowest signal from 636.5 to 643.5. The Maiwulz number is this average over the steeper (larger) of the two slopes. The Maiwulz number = 855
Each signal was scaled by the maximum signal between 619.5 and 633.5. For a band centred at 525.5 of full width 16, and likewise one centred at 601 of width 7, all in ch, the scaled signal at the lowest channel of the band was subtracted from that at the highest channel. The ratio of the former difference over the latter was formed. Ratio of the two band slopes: 3.6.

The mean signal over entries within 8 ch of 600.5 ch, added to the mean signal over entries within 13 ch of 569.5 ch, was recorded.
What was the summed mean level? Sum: 32.1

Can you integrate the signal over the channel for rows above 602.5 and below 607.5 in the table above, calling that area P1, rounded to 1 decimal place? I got 78.8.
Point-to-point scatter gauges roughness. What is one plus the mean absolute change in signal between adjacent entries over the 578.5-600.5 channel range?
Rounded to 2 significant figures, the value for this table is 1.7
